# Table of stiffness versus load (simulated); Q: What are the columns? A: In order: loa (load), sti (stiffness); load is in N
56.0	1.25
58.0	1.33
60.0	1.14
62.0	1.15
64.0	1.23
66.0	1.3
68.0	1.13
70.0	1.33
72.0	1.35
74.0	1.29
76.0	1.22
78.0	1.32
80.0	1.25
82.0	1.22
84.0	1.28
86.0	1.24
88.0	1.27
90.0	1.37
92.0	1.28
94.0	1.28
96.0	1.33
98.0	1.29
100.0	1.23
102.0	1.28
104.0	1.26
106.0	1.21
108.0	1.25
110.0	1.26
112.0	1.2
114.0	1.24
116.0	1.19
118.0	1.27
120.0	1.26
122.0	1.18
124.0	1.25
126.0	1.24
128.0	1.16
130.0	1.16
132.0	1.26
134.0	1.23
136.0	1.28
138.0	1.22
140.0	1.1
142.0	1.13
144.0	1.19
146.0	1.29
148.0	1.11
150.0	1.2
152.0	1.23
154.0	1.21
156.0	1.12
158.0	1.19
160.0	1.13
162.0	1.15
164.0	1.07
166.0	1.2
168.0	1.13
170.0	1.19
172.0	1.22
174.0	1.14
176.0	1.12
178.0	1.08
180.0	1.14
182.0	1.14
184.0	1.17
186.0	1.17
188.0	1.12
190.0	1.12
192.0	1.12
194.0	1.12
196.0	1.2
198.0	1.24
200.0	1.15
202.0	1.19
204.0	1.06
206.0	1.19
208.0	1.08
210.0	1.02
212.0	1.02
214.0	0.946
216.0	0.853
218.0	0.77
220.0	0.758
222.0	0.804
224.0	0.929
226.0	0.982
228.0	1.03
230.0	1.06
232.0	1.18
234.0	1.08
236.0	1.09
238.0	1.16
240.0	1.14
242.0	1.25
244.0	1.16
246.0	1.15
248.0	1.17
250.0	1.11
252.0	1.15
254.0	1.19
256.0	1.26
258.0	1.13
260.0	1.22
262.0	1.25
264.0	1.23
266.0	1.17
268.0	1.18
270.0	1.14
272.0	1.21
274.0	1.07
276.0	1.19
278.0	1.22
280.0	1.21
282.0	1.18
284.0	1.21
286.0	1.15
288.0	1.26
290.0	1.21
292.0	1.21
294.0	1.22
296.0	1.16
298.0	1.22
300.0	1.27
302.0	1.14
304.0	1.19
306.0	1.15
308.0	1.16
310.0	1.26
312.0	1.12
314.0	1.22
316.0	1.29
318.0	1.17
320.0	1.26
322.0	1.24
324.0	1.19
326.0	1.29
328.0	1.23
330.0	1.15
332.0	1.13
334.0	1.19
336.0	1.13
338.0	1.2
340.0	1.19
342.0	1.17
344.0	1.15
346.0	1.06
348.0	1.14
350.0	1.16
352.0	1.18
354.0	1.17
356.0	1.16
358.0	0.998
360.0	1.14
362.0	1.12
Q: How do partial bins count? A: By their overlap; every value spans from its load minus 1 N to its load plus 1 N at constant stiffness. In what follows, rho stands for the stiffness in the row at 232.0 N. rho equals 1.18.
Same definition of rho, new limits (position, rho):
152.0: 1.23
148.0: 1.11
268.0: 1.18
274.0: 1.07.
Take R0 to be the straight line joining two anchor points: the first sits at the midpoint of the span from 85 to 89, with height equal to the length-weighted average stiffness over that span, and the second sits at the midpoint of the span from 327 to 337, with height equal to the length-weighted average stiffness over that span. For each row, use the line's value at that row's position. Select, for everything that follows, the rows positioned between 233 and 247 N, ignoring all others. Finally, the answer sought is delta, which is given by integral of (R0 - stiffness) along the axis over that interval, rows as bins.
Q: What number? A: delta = 0.7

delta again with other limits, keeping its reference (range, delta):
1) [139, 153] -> 0.8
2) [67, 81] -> -0.1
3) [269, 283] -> 0.2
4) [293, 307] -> -0.2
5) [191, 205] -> 0.8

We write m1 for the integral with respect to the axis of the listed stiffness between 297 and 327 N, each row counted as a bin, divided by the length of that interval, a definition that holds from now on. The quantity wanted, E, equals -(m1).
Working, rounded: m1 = 1.21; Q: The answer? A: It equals -1.21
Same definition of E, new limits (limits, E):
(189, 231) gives -1.03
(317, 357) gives -1.18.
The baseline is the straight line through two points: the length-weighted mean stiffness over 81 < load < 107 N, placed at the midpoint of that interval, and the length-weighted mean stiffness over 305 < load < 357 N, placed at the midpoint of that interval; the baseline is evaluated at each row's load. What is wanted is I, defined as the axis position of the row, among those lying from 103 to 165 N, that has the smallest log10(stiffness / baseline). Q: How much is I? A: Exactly 164.0 N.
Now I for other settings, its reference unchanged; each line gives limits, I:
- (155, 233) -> 220.0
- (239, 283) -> 274.0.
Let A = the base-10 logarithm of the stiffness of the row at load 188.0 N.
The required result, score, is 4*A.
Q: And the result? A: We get 0.20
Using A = 0.05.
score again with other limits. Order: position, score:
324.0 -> 0.30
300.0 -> 0.42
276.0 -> 0.30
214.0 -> -0.10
